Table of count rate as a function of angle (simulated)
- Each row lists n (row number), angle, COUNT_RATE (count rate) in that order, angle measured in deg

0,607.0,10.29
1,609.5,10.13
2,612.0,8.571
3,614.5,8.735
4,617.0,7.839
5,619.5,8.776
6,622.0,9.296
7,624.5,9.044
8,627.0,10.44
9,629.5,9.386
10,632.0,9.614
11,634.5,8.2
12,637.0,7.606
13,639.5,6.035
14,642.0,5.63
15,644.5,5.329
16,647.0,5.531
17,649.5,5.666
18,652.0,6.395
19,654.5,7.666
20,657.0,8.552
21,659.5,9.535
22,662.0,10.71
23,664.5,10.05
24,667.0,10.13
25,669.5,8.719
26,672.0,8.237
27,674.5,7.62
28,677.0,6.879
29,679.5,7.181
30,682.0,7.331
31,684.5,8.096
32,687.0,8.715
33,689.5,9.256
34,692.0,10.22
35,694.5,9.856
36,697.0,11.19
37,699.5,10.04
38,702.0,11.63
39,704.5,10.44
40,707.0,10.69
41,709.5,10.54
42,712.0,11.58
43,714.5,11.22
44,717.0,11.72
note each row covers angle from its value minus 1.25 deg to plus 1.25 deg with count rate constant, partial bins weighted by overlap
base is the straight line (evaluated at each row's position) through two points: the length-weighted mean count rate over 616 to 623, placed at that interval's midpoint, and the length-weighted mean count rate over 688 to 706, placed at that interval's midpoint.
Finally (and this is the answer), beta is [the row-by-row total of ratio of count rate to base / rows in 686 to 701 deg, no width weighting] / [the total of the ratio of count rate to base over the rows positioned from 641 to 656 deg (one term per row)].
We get 1.48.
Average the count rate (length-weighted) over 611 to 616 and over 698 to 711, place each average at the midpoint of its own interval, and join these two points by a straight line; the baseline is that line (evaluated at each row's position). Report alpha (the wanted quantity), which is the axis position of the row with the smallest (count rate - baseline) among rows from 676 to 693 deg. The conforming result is 677.0 deg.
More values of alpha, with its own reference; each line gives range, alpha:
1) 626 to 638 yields 637.0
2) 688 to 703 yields 689.5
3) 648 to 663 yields 649.5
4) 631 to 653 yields 644.5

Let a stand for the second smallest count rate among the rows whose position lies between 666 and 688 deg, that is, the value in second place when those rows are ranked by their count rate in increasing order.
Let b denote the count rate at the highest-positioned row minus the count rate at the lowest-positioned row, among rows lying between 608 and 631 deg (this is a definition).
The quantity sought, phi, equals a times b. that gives -5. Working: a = 7.181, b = -1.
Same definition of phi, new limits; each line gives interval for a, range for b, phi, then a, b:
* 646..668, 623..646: -21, 5.666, -4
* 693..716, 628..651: -37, 10.04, -4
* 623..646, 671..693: 11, 5.63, 2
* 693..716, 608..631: -7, 10.04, -1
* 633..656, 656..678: -9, 5.531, -2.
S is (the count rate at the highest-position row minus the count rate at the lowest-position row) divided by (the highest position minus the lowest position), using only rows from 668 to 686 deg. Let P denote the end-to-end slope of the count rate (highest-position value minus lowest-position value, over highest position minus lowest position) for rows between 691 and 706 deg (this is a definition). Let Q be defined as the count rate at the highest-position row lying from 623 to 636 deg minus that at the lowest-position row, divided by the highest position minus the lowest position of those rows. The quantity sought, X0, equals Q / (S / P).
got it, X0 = 0.04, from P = 0.02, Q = -0.1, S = -0.04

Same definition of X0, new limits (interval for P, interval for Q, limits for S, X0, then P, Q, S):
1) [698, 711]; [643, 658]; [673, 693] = 0.09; 0.05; 0.3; 0.15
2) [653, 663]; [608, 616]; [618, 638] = 1.69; 0.41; -0.3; -0.07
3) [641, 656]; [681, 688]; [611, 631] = 0.97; 0.16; 0.3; 0.05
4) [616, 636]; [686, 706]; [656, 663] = 0.00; 0.02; 0.1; 0.43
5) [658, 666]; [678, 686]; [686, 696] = 0.12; 0.10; 0.2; 0.15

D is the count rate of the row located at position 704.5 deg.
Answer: 10.44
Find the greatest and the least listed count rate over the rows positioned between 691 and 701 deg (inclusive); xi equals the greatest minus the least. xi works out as 1.3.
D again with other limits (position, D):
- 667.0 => 10.13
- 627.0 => 10.44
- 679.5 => 7.181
